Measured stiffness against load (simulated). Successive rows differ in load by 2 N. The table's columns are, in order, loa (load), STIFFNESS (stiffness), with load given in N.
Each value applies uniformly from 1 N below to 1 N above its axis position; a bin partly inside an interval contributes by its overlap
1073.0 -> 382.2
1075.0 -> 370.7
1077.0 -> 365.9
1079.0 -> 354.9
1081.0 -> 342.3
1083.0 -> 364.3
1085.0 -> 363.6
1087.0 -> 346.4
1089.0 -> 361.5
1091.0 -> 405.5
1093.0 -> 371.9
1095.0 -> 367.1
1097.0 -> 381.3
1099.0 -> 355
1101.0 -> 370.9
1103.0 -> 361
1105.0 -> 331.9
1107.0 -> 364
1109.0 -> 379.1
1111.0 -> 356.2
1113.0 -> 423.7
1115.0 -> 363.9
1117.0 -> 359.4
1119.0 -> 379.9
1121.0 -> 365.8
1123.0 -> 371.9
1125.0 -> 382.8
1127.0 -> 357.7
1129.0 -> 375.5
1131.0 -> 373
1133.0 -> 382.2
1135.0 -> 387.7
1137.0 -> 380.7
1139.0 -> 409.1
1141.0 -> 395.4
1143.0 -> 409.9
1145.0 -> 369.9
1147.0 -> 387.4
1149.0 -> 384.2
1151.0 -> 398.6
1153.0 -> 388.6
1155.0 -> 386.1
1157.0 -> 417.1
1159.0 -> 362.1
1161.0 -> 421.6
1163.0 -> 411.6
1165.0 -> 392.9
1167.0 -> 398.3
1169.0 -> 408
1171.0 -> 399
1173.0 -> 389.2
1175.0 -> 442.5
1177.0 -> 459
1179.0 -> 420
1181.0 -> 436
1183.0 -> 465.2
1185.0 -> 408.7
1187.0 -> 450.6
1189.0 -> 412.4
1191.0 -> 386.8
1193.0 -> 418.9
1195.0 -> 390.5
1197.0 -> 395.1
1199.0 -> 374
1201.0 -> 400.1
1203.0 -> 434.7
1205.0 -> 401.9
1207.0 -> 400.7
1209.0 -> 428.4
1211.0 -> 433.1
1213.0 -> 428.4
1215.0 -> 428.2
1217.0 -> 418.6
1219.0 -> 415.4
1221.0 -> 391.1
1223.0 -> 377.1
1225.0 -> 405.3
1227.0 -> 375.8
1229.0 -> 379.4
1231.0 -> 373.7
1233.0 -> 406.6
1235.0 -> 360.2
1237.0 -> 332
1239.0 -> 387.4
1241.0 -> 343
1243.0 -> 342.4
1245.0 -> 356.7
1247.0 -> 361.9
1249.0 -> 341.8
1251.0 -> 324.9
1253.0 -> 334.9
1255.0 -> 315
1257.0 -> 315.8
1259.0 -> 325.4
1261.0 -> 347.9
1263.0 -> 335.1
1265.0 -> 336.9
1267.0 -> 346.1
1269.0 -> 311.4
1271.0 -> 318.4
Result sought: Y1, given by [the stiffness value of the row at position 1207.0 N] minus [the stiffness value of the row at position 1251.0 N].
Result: 76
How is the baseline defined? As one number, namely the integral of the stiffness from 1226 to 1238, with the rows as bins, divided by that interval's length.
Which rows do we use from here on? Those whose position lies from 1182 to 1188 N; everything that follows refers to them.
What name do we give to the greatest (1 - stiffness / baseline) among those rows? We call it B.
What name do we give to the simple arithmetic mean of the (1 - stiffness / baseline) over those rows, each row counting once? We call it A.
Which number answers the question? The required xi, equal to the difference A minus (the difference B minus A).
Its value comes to -0.28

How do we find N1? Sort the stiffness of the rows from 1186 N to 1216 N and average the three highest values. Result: 439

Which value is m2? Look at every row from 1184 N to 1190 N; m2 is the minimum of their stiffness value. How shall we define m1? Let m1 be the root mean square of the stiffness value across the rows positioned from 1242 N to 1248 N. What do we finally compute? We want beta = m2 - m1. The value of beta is 55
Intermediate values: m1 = 354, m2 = 408.7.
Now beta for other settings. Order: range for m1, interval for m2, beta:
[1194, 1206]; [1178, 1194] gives -13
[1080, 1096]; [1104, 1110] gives -34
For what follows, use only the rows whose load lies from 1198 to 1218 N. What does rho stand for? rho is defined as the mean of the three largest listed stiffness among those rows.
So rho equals 432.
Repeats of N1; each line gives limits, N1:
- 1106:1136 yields 398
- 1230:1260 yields 389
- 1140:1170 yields 417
